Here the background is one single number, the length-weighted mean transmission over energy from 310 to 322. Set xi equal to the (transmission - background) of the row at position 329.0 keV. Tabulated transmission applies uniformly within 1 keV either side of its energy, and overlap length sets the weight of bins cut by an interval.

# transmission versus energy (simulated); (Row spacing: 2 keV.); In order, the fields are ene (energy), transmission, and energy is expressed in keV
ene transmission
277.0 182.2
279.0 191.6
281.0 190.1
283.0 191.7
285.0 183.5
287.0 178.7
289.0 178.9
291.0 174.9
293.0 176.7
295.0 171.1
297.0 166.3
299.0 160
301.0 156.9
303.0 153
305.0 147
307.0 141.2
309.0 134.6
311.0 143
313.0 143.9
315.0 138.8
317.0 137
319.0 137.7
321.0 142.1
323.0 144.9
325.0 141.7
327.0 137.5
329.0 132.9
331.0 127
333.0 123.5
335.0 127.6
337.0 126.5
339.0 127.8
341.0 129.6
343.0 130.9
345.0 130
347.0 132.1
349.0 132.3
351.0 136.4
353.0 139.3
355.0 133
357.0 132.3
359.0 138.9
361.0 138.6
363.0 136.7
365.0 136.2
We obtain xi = -8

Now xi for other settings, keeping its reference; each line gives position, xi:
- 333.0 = -17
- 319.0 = -3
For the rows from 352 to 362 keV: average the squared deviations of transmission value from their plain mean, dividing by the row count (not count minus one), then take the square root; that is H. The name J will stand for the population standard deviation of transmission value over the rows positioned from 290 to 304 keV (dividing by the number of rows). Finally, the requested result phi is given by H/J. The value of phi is 0.36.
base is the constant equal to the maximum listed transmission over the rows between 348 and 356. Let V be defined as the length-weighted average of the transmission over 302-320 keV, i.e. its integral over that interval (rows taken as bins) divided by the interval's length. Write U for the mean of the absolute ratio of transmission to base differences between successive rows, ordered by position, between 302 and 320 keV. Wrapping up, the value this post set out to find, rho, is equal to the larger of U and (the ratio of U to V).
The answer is 0.0317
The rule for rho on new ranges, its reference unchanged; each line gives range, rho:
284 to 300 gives 0.0282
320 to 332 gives 0.0297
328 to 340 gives 0.0228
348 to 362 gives 0.0250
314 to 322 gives 0.0165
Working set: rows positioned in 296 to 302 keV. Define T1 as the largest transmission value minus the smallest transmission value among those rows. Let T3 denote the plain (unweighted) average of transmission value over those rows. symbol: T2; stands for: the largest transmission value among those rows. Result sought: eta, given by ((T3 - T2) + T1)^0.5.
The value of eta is 2.0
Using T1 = 9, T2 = 166.3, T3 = 161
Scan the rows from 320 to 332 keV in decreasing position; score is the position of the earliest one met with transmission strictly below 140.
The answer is 331.0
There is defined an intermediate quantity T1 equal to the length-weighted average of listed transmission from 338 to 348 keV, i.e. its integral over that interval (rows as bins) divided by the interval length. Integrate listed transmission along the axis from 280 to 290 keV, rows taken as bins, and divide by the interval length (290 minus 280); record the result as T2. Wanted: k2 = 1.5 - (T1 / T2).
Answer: 0.80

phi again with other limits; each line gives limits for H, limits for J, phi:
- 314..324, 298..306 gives 0.61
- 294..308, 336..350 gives 4.88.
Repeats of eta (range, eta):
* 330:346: 2.1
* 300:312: 3.4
